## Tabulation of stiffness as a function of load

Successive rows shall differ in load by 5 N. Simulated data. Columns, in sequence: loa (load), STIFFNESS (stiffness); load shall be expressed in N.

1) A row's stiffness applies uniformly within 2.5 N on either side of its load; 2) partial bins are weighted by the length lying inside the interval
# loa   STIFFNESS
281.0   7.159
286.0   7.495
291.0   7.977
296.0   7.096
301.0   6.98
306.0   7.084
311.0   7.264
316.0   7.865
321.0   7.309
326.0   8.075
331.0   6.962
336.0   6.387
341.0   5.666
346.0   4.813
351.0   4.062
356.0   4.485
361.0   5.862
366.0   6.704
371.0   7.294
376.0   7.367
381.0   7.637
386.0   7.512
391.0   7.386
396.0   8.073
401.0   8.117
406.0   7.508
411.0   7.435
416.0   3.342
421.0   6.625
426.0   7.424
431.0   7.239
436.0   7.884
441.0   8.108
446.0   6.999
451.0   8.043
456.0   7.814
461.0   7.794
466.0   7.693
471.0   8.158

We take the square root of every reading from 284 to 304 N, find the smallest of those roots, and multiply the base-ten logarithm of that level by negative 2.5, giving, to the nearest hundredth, -1.05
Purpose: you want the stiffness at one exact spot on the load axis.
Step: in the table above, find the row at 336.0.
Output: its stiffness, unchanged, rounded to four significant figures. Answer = 6.387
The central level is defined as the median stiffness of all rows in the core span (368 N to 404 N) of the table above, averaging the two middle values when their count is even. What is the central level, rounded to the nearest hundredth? 7.51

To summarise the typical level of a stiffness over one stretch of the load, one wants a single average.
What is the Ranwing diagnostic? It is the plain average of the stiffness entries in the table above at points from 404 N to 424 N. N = 6.23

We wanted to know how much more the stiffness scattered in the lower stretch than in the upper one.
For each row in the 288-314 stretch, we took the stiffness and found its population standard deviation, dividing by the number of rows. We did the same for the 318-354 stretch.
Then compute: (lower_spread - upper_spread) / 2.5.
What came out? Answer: -0.4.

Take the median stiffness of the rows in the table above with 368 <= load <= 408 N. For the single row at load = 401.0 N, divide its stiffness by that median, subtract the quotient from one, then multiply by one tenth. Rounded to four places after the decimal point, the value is -0.0081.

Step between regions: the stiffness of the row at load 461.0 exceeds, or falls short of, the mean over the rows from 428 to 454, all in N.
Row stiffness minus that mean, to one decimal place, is 0.1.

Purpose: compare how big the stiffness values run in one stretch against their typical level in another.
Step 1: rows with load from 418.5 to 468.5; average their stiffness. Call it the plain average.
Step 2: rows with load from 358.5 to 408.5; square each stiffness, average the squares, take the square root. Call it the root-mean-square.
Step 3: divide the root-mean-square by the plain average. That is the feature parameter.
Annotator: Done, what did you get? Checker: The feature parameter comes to 0.975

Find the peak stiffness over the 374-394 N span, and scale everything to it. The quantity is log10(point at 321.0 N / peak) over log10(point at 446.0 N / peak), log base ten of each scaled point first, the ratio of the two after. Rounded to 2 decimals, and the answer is 0.50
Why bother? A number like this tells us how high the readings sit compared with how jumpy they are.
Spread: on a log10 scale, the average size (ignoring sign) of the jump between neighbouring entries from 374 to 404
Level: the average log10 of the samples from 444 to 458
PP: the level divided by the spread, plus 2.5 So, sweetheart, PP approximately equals 64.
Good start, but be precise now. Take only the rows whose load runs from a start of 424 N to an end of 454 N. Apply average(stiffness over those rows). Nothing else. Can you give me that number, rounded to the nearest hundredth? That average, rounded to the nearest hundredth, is 7.62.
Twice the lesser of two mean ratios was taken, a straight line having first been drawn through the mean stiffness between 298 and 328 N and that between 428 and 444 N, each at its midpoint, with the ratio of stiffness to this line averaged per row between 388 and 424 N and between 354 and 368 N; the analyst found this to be 1.51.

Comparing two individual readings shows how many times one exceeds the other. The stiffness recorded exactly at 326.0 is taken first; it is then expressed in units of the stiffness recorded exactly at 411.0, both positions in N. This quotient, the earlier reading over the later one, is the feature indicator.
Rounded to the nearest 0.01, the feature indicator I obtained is 1.09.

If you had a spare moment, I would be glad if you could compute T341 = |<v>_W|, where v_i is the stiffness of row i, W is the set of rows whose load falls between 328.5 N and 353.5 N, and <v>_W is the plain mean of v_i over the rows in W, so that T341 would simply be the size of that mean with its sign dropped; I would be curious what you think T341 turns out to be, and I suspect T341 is 5.58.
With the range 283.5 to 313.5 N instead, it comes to 7.32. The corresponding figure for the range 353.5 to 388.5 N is 6.69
